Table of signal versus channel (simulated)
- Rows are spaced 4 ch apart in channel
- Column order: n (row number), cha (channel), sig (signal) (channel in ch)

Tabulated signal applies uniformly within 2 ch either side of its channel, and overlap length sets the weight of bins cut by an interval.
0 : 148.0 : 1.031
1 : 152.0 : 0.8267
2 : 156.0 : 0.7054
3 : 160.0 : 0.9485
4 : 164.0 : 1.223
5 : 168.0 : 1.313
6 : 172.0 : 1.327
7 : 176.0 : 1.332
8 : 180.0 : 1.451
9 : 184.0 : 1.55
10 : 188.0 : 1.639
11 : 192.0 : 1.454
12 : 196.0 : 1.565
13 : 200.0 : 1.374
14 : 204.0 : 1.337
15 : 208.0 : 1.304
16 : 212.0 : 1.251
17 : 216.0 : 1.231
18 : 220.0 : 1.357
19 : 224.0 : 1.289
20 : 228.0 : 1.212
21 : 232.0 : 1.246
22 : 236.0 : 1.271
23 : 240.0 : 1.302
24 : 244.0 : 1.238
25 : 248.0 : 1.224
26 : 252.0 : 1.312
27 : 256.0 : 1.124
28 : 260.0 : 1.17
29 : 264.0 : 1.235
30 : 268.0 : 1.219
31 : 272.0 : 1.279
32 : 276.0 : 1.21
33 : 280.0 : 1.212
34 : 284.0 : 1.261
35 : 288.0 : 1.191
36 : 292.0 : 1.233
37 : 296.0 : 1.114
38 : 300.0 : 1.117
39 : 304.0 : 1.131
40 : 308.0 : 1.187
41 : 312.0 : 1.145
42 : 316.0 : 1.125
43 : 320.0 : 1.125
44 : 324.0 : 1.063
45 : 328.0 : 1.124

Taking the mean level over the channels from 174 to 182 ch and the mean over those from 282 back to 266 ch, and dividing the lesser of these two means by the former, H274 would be 0.88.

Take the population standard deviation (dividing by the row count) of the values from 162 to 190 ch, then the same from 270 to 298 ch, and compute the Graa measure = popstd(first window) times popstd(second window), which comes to 0.0068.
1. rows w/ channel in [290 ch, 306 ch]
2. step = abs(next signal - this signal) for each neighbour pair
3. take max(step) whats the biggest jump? 0.12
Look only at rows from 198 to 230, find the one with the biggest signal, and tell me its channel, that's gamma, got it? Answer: 200.0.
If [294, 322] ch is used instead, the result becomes 308.0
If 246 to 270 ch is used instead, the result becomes 252.0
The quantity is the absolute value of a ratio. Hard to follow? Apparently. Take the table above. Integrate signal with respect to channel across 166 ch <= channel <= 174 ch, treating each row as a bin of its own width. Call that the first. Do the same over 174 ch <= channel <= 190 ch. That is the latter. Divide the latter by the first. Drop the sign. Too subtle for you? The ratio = 2.3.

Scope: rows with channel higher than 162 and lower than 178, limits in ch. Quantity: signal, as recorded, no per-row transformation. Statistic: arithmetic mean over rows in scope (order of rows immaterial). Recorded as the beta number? 1.30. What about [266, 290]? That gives 1.23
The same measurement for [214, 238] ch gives 1.27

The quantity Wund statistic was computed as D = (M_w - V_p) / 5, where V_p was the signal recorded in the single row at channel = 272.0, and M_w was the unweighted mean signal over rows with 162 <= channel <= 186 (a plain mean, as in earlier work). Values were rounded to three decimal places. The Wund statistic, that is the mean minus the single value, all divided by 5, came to 0.017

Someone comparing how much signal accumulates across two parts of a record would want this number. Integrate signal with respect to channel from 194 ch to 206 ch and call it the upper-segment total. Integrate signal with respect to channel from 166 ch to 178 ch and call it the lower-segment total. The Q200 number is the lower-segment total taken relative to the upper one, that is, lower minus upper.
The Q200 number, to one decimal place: -1.2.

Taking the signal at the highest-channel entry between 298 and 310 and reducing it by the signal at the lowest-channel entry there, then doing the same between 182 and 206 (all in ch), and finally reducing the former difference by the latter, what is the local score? 0.28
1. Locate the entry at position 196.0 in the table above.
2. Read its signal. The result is 1.565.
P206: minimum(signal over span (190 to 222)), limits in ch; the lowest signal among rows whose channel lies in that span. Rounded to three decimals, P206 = 1.231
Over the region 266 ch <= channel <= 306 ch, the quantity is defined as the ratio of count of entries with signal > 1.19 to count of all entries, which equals 0.70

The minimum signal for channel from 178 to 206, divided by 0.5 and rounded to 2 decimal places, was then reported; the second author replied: 2.67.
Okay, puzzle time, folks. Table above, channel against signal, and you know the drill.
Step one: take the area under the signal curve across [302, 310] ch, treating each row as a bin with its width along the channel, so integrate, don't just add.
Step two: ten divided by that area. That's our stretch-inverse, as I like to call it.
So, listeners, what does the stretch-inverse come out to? 1.08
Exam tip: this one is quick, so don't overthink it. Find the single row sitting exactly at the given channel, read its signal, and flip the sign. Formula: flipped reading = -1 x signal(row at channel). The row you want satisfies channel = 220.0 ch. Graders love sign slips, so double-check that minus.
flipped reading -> -1.36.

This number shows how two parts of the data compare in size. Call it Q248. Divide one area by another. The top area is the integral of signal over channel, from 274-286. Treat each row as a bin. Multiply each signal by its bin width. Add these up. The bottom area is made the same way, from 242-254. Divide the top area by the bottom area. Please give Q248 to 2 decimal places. 0.98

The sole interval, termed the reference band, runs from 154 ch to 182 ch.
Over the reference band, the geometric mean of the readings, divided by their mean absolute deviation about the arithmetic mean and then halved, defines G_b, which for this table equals 3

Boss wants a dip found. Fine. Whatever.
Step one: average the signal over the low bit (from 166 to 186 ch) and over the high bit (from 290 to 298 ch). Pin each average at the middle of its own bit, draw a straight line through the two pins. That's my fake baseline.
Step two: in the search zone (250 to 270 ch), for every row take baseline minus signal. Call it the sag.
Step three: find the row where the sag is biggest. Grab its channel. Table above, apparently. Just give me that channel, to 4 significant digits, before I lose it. 256.0 ch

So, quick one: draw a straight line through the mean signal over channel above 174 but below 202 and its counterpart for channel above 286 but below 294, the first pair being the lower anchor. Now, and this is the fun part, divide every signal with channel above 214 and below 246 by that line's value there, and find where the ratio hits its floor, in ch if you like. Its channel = 216.0 ch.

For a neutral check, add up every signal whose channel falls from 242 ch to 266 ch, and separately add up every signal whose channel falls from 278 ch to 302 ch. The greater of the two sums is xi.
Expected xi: 7.3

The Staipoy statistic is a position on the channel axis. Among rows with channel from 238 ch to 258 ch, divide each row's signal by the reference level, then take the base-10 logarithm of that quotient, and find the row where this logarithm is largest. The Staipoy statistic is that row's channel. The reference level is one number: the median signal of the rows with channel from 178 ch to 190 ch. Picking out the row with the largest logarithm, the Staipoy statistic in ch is 252.0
